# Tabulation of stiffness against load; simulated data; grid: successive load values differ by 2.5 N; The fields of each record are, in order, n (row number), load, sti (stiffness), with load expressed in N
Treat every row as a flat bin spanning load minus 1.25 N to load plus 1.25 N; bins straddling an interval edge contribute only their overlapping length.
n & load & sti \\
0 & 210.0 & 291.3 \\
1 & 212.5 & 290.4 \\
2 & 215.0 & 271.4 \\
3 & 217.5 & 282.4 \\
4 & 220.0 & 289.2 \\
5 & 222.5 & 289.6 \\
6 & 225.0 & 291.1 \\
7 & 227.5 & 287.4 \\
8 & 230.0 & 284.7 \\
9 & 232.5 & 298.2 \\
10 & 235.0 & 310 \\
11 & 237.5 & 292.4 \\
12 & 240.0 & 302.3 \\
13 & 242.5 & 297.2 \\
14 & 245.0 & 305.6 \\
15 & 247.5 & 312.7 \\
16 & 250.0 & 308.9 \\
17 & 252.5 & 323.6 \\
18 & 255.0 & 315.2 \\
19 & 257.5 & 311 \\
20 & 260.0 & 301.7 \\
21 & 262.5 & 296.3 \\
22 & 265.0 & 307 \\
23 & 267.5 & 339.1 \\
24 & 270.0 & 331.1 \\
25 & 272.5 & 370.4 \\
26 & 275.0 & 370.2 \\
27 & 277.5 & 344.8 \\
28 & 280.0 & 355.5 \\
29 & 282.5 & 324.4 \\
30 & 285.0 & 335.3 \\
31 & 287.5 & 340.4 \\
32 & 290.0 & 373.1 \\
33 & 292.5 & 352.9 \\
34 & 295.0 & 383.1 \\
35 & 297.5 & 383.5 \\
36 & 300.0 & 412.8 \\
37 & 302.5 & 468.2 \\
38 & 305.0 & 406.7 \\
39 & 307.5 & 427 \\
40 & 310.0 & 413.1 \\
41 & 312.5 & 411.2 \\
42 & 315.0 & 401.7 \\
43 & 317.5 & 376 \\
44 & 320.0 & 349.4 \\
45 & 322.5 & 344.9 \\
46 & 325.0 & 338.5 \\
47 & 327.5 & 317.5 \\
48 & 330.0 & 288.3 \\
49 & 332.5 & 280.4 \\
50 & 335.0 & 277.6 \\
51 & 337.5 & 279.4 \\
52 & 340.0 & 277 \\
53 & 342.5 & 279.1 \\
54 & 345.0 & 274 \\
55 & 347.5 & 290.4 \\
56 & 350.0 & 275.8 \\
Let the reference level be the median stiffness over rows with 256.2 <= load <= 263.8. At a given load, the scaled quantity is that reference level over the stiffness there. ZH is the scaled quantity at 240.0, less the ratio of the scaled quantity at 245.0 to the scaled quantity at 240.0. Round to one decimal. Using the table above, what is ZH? 0.0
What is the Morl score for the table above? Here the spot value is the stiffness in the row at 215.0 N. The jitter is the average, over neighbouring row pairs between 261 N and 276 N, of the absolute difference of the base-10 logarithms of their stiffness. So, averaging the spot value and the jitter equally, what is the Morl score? 136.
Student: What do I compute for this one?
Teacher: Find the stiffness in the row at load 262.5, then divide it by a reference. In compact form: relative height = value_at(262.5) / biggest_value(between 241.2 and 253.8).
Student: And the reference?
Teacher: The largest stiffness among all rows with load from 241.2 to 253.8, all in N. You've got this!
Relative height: 0.92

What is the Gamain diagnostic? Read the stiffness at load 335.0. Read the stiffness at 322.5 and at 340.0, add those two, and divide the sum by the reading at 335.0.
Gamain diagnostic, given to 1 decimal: 2.2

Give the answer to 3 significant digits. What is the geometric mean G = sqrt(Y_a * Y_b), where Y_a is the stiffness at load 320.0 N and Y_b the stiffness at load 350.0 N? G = 310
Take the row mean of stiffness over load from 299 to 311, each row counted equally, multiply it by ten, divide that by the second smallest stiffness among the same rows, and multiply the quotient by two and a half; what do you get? 25.8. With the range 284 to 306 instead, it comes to 28.2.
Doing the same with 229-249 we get 25.7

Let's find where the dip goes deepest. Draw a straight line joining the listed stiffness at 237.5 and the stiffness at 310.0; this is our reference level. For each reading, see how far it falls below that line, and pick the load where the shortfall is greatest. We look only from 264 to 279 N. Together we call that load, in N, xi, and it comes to 265.0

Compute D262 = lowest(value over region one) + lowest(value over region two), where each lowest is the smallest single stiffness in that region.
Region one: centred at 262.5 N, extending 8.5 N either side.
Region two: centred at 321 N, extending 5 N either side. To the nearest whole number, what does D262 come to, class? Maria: 635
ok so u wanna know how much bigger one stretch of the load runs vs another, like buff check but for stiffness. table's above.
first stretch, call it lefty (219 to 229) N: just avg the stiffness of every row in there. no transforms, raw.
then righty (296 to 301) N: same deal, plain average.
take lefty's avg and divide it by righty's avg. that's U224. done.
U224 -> 0.73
